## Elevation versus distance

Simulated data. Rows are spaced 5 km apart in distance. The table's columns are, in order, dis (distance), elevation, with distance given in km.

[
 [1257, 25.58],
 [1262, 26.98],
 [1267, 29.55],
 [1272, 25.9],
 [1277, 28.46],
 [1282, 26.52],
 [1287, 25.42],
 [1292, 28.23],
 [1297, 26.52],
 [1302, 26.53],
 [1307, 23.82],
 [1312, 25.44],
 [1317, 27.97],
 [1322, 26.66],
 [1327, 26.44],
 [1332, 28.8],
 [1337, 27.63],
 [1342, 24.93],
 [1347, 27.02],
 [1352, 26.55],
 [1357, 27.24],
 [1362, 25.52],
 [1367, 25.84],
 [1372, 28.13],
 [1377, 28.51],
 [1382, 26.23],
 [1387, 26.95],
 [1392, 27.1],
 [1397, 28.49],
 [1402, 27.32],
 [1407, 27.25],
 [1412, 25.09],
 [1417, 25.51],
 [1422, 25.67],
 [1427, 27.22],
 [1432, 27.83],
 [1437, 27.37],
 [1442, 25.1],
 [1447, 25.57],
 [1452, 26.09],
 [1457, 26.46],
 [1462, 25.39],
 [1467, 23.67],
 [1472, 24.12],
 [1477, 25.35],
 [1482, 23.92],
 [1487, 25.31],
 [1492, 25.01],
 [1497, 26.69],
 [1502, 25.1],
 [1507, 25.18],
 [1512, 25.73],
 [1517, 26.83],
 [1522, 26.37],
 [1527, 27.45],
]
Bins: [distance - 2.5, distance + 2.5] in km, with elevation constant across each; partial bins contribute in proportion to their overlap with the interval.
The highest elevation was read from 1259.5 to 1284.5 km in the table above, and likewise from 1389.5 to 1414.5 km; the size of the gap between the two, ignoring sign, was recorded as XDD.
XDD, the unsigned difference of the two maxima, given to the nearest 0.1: 1.1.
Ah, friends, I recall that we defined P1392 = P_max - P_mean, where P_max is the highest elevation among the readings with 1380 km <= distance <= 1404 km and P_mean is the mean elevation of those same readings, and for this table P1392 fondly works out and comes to 1.3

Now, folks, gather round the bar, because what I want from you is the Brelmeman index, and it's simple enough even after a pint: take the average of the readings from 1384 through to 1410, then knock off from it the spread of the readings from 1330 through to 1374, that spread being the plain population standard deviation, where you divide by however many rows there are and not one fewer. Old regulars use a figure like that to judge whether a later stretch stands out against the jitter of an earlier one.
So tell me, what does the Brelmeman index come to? 26.2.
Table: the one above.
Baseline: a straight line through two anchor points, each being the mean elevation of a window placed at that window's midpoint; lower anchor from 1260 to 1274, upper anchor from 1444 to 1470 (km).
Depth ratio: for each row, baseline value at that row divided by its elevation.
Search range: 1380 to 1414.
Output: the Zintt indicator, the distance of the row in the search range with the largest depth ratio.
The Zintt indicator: 1412 km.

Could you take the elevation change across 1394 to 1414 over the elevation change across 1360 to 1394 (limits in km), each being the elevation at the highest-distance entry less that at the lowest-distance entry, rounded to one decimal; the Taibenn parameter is -2.2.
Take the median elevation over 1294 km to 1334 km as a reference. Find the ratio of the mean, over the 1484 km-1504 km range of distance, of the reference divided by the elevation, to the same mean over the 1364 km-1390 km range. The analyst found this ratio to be 1.06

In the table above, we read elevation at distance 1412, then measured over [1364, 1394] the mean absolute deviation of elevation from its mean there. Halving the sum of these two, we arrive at 12.9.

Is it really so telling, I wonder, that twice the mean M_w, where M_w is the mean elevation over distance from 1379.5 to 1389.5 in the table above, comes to 53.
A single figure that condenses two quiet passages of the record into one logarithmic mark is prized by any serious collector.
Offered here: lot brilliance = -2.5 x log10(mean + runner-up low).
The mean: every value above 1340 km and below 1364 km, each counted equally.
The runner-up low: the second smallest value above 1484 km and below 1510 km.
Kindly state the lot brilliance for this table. -4.28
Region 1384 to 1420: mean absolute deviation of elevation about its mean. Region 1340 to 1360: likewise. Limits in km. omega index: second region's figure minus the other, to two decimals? -0.11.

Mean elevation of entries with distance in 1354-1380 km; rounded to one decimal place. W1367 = 27.0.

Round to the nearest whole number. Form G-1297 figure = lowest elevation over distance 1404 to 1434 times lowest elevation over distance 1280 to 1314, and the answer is 598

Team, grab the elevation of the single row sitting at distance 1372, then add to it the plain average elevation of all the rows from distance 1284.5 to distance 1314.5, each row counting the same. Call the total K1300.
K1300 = 54.1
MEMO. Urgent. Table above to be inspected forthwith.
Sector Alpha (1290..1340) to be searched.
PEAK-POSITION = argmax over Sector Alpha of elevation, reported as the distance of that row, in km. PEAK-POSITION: 1332 km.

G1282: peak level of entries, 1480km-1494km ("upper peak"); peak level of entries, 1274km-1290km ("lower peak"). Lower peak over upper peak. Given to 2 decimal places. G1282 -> 1.12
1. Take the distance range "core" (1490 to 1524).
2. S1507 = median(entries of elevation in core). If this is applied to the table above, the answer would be 25.7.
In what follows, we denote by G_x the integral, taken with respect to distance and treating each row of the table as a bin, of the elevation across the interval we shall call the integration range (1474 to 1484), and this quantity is 246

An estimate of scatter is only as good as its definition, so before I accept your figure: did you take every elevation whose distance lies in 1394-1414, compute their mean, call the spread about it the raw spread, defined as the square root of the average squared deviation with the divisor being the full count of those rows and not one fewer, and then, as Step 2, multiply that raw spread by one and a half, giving 1.84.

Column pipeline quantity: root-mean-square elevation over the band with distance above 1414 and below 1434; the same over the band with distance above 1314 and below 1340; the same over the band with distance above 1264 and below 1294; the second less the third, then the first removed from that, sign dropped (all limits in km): 26.4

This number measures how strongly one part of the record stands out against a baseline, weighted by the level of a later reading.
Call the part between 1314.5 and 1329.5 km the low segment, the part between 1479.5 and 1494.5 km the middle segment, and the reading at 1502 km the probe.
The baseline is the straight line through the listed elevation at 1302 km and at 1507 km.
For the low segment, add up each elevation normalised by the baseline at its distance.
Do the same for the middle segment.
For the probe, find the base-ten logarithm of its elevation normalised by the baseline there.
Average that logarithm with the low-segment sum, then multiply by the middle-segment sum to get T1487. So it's 4.50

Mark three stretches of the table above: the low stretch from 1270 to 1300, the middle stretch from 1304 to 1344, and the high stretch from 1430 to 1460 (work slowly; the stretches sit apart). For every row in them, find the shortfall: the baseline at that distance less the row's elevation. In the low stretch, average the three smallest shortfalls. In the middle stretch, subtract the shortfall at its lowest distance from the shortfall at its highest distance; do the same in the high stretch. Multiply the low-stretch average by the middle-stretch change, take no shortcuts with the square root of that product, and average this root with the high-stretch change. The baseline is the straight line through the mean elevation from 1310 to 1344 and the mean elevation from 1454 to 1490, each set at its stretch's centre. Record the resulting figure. 0.9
